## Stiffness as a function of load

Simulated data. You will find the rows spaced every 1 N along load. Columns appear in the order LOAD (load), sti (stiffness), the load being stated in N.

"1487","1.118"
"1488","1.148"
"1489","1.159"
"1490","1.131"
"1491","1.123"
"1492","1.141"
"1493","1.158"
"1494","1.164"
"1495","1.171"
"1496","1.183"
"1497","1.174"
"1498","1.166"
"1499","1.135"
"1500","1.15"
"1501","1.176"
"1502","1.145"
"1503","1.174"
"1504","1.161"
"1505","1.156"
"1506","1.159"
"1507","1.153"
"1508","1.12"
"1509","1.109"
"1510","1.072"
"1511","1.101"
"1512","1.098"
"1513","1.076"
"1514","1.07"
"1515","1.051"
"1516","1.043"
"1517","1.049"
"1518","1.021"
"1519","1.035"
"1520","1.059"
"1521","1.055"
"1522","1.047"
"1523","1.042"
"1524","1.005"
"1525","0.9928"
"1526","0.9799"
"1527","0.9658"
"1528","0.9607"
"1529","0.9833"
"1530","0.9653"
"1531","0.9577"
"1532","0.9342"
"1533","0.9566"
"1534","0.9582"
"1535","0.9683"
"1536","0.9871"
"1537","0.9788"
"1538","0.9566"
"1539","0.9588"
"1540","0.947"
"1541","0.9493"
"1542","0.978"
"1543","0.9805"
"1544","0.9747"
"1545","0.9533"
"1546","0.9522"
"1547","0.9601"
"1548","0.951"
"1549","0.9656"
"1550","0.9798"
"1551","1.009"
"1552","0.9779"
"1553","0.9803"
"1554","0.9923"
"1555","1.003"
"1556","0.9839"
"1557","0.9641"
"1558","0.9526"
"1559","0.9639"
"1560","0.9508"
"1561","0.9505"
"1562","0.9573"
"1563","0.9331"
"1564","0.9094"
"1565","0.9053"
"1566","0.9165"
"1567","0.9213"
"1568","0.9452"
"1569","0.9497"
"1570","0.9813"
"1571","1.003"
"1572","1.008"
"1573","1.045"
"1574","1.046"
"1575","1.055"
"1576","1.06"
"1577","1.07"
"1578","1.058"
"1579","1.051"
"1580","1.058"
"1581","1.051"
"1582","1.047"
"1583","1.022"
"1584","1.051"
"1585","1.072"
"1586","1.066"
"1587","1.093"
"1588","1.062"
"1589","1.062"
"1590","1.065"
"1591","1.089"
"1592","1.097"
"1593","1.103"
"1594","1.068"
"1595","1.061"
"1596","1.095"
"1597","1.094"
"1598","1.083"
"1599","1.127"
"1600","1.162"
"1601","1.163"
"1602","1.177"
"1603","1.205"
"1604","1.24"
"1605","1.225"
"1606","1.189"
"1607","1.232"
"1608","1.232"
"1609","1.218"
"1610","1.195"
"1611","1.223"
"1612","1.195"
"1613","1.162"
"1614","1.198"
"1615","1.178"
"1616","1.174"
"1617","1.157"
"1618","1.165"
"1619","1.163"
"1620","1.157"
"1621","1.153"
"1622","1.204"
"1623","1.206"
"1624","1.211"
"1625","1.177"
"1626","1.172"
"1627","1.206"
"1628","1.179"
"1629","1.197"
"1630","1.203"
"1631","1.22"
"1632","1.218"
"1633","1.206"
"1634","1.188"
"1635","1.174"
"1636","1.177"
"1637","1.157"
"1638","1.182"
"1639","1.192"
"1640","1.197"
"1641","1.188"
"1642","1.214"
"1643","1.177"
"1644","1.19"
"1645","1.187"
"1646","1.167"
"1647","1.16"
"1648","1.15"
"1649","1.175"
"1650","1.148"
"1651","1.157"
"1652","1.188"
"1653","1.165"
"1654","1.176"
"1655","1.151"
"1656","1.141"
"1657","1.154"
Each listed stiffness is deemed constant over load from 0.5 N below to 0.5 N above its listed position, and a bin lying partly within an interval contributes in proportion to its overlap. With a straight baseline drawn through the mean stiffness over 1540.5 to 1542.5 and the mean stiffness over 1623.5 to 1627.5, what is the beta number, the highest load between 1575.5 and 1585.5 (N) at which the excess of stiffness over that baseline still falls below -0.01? 1584 N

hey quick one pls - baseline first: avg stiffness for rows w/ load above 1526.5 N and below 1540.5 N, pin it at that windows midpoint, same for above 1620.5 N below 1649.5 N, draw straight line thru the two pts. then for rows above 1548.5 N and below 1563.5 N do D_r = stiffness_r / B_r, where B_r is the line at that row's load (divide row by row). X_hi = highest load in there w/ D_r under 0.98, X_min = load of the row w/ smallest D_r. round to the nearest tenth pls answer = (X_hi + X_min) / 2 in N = 1563.0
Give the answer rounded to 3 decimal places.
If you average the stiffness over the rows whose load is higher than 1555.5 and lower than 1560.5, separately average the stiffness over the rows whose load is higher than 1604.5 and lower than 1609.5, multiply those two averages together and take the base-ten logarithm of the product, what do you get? 0.070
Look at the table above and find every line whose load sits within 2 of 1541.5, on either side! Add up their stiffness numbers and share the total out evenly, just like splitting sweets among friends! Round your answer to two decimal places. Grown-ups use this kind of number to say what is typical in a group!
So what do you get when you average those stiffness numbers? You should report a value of 0.96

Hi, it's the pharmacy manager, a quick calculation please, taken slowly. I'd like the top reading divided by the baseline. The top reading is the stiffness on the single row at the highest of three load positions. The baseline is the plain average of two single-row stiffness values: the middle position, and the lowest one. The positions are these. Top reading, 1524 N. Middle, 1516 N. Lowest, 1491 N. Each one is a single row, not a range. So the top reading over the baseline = 0.93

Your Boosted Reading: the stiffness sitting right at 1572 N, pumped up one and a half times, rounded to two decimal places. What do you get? 1.51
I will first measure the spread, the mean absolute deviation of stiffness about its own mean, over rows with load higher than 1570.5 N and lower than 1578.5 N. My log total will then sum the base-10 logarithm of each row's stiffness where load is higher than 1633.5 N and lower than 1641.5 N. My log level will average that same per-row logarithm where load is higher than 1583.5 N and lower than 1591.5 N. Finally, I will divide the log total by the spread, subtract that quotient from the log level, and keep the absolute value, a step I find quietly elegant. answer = 31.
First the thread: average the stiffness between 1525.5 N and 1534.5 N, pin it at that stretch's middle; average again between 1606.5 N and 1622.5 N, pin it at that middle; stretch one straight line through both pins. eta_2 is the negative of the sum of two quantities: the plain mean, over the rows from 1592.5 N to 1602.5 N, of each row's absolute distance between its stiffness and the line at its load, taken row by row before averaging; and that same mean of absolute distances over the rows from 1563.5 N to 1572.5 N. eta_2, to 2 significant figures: -0.15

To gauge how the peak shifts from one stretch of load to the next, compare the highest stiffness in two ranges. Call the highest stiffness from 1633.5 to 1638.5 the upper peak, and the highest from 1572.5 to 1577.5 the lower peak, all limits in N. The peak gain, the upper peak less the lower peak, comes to 0.12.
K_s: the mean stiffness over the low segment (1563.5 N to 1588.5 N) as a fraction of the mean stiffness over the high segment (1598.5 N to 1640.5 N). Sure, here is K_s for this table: 0.86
